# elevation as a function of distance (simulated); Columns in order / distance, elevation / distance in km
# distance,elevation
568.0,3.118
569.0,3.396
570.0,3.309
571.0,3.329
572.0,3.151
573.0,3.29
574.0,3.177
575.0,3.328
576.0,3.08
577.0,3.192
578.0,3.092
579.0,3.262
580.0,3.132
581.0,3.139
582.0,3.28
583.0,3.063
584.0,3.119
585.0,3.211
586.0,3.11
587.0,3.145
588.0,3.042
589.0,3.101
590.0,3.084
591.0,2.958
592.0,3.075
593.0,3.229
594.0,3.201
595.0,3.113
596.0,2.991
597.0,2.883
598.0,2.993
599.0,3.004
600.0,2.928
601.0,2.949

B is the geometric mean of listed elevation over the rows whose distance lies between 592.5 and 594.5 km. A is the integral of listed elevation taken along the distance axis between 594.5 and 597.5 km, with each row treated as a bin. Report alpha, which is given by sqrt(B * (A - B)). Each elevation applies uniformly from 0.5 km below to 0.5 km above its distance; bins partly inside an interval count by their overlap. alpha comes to 4.3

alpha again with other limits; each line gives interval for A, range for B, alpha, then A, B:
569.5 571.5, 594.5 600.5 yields 3.3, 7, 2.98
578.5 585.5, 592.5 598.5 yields 7.7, 22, 3.07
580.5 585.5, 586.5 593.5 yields 6.3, 16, 3.09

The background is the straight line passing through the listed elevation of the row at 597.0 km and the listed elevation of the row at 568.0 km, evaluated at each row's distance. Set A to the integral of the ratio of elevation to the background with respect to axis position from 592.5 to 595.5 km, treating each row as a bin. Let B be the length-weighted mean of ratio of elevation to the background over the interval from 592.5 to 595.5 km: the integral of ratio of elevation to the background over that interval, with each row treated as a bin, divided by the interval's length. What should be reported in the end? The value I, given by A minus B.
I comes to 2.188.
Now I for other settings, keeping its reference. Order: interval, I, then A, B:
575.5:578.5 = 2.050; 3.08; 1.03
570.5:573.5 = 2.111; 3.17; 1.06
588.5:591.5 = 2.073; 3.11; 1.04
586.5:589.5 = 2.095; 3.14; 1.05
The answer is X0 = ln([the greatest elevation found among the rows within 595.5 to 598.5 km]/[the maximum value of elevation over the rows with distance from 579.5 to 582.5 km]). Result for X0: -0.09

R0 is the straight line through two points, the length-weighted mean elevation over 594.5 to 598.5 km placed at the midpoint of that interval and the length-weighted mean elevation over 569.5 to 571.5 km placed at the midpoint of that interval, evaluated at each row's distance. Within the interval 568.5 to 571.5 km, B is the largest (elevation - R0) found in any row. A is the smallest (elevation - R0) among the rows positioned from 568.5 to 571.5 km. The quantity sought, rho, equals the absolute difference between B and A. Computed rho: 0.07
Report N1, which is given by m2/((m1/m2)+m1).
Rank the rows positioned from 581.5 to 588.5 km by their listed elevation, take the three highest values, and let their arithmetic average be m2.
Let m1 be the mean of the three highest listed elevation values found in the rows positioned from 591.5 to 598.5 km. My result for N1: 0.77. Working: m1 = 3.18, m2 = 3.21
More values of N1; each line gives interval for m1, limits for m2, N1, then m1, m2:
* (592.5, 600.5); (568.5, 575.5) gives 0.81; 3.18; 3.35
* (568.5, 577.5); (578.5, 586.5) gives 0.74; 3.35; 3.25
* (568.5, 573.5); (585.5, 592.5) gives 0.71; 3.34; 3.12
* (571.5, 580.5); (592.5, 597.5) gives 0.73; 3.29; 3.18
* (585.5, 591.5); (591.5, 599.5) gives 0.78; 3.12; 3.18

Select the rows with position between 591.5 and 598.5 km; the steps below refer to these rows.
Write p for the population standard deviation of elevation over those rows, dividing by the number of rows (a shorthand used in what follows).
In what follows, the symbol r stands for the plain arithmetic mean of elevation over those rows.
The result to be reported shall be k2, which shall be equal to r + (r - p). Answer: 6.02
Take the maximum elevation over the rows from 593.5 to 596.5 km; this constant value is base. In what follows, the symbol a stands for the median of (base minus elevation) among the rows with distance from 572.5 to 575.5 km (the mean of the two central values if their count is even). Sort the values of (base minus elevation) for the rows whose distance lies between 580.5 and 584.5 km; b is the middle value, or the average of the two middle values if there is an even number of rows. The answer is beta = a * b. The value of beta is -0.006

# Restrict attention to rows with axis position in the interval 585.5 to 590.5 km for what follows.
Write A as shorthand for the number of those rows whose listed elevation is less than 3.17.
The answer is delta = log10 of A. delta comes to 0.70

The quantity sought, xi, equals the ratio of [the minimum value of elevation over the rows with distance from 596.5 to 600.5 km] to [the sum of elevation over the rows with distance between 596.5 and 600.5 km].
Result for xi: 0.244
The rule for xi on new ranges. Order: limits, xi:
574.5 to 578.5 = 0.243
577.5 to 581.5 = 0.245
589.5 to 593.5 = 0.240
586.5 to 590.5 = 0.246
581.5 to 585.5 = 0.242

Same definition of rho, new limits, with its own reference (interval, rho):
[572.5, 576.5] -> 0.24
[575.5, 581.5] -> 0.22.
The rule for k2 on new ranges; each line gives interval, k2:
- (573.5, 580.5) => 6.28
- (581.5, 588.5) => 6.20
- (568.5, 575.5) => 6.48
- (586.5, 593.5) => 6.10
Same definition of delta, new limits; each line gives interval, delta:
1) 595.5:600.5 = 0.70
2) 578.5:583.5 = 0.48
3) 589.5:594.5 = 0.48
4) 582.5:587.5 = 0.60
